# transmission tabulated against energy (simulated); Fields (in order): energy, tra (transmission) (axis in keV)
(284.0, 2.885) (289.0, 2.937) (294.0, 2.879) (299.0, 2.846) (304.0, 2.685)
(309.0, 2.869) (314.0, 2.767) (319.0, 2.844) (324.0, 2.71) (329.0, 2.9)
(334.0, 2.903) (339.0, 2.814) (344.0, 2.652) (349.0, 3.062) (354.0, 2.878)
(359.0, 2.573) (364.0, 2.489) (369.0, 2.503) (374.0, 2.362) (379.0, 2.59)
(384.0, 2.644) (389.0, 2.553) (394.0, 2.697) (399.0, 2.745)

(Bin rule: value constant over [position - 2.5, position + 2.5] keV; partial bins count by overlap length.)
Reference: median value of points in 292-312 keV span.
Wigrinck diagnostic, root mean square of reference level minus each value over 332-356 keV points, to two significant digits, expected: 0.13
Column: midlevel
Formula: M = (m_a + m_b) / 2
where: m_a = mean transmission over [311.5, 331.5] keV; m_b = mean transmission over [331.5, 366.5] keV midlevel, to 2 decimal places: 2.79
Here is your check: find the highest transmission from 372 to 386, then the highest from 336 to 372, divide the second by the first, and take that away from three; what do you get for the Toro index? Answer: 1.84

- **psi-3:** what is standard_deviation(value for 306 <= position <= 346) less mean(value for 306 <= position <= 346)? -2.72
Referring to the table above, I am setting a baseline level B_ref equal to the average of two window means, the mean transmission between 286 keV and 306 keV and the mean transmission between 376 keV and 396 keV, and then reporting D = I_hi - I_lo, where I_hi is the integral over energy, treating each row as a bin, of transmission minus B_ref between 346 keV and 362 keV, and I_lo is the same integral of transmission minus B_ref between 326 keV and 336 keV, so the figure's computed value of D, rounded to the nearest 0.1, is -0.1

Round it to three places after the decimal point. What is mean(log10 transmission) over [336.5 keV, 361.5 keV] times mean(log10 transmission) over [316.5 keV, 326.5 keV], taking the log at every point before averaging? 0.198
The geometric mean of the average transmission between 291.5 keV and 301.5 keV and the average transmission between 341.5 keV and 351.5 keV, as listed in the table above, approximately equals 2.86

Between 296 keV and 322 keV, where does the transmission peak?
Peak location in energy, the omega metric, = 309.0 keV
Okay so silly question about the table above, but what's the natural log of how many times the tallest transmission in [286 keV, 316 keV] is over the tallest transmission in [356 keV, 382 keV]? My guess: 0.13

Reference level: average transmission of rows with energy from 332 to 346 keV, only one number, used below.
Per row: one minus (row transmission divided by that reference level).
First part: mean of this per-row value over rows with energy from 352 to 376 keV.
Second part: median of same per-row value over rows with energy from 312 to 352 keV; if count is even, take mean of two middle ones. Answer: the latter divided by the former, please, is -0.2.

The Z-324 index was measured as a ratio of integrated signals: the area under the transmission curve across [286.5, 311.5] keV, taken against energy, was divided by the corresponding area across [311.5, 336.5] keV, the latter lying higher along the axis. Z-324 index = 1.007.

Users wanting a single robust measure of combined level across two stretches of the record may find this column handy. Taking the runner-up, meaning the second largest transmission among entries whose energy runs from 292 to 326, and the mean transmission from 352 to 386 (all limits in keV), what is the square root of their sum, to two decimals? 2.33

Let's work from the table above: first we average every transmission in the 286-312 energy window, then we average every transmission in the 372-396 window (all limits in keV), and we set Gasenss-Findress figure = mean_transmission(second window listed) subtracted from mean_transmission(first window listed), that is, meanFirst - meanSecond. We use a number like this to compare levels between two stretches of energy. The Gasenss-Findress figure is 0.27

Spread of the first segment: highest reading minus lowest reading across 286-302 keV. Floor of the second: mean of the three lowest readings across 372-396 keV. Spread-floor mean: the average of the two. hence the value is 1.30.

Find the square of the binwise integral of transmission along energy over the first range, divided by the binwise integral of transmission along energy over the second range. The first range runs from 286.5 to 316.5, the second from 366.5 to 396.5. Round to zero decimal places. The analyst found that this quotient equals 94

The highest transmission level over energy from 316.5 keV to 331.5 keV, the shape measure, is 2.9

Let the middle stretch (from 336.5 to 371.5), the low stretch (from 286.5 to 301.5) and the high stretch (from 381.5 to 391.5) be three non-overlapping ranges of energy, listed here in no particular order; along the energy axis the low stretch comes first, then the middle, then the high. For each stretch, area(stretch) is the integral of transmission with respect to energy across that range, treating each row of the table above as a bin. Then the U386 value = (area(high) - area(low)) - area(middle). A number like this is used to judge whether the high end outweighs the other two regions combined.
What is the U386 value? -112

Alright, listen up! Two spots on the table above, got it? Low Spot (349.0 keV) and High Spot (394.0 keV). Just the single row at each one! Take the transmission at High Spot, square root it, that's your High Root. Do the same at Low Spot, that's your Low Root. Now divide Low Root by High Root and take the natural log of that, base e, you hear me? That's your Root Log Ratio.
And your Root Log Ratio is 0.063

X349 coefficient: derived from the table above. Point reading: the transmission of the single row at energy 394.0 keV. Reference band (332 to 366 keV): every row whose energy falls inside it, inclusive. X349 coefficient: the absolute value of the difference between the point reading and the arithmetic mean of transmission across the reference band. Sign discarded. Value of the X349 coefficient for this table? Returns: 0.07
